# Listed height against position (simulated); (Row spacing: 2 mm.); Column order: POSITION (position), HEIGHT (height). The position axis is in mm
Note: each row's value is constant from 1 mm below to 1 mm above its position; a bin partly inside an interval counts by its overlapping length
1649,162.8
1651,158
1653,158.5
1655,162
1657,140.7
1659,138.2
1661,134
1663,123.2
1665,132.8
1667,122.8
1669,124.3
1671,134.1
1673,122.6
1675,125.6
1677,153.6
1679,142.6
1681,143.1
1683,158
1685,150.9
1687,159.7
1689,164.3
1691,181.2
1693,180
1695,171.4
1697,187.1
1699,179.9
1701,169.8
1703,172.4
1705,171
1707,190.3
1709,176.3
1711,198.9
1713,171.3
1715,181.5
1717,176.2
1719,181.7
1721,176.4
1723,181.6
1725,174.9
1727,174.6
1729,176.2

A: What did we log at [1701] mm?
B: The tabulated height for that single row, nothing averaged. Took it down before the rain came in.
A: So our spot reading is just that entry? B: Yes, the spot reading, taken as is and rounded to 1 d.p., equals 169.8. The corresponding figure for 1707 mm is 190.3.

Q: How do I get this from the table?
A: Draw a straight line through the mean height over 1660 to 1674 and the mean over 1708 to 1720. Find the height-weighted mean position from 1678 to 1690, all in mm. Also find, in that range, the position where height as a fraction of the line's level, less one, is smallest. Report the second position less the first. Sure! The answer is -3.2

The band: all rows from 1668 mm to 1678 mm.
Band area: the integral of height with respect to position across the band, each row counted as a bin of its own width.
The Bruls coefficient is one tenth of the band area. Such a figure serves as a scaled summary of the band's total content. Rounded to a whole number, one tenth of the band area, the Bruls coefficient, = 132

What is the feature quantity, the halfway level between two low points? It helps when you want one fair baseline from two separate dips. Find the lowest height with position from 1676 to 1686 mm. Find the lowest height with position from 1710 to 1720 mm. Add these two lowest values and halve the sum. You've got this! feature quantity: 157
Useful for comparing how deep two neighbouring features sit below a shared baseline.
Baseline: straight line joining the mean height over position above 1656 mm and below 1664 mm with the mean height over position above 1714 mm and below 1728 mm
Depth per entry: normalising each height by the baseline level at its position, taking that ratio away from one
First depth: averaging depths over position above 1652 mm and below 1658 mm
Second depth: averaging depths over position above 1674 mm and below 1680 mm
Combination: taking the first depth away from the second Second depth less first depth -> 0.22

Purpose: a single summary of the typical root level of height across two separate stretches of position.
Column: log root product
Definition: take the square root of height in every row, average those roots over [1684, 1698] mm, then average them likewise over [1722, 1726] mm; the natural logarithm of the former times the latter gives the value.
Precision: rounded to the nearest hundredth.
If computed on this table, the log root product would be 5.16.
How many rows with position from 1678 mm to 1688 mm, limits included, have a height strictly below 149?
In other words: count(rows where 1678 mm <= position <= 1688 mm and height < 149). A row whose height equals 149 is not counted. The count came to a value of 2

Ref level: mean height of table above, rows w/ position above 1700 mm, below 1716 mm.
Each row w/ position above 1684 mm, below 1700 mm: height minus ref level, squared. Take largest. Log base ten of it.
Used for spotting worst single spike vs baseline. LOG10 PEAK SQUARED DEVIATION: 2.9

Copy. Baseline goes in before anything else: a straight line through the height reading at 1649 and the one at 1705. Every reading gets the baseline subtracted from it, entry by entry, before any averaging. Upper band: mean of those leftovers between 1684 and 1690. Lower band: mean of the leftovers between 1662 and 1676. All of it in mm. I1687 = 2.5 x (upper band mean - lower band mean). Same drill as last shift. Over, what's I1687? 73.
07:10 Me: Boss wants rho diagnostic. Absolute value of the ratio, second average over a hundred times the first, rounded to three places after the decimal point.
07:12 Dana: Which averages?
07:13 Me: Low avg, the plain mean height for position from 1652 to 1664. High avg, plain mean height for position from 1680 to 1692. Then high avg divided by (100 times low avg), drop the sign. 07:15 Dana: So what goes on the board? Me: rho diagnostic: 0.011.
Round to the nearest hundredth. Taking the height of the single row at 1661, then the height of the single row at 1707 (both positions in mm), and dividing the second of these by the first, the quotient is 1.42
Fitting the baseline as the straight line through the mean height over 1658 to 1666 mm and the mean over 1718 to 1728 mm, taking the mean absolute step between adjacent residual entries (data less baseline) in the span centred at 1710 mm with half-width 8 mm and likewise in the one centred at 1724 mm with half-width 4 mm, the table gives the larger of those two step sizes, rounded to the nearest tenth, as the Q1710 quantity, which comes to 14.6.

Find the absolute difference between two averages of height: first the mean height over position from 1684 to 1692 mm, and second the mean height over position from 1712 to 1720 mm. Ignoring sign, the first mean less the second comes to 14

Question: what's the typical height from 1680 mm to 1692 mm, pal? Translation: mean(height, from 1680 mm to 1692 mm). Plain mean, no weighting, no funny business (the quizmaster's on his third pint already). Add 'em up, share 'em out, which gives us 160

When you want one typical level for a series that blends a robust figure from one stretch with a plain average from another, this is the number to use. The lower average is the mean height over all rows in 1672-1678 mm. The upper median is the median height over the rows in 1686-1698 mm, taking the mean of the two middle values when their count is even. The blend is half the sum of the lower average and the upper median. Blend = 155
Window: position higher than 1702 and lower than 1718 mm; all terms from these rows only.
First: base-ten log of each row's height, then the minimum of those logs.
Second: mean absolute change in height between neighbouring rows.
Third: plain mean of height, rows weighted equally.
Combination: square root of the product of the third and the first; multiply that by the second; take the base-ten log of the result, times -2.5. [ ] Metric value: -6.1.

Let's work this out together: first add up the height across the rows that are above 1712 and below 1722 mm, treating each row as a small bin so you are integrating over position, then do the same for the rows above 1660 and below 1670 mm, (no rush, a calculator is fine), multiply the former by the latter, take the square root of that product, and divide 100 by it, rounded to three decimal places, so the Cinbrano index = 0.067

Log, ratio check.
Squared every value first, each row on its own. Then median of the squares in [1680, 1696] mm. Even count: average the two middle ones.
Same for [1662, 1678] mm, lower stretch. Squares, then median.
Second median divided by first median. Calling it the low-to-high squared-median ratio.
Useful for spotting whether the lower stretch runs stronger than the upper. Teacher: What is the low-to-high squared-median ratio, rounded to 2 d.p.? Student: 0.59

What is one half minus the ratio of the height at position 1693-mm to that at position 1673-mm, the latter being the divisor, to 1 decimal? -1.0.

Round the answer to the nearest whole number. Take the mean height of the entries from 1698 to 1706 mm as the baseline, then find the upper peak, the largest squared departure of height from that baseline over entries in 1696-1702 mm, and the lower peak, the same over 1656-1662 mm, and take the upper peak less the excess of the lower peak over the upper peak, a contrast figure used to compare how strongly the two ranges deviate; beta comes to -1160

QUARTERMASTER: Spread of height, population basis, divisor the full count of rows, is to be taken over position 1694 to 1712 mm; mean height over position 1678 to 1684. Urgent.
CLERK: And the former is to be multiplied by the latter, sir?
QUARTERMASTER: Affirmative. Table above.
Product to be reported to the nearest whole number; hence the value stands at 1432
